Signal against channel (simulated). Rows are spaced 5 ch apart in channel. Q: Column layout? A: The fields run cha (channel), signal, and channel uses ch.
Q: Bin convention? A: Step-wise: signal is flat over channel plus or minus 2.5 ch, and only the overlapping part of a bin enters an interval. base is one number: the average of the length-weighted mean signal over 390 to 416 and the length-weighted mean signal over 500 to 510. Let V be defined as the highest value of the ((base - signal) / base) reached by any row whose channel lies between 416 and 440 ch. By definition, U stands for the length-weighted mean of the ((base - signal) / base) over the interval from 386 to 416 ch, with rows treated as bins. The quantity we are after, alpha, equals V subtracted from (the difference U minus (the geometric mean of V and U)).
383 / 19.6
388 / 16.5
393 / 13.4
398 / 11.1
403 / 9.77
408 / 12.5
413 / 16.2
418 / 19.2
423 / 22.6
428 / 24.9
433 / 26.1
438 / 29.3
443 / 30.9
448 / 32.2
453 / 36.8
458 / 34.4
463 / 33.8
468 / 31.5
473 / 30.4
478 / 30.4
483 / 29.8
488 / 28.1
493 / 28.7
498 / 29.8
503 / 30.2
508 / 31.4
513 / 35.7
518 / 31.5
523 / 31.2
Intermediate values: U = 0.39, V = 0.12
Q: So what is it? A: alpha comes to 0.06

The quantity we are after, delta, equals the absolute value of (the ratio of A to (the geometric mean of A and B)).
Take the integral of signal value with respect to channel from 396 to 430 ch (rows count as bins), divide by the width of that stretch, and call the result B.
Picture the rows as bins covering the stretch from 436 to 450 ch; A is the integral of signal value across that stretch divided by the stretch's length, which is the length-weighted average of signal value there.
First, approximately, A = 30.8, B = 17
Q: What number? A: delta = 1.4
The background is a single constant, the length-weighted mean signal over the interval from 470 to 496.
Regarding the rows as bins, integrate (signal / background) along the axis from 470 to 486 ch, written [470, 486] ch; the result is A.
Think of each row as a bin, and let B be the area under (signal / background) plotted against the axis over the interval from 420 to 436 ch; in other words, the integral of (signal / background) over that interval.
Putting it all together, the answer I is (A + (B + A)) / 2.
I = 23.0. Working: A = 16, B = 13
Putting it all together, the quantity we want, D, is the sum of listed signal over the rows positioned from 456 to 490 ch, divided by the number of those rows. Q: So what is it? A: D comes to 31.2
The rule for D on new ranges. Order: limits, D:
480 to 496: 28.9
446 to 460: 34.5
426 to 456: 30.0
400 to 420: 14.4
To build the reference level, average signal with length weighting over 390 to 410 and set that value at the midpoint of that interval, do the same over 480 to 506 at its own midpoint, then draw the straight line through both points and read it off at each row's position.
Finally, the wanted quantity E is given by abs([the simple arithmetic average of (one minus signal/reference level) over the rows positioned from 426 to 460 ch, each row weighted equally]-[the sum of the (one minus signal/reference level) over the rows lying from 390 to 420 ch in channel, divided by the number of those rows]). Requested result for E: 0.5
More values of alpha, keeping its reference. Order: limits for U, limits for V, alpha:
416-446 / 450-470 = -0.02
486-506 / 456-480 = -0.32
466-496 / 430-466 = -0.44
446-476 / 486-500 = -0.62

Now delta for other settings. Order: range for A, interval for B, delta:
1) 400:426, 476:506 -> 0.7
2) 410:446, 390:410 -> 1.4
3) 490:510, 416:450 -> 1.1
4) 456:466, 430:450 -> 1.1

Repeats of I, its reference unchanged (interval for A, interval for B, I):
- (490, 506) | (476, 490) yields 23.0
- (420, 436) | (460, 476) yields 21.9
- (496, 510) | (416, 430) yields 19.7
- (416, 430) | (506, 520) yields 18.4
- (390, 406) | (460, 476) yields 14.9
